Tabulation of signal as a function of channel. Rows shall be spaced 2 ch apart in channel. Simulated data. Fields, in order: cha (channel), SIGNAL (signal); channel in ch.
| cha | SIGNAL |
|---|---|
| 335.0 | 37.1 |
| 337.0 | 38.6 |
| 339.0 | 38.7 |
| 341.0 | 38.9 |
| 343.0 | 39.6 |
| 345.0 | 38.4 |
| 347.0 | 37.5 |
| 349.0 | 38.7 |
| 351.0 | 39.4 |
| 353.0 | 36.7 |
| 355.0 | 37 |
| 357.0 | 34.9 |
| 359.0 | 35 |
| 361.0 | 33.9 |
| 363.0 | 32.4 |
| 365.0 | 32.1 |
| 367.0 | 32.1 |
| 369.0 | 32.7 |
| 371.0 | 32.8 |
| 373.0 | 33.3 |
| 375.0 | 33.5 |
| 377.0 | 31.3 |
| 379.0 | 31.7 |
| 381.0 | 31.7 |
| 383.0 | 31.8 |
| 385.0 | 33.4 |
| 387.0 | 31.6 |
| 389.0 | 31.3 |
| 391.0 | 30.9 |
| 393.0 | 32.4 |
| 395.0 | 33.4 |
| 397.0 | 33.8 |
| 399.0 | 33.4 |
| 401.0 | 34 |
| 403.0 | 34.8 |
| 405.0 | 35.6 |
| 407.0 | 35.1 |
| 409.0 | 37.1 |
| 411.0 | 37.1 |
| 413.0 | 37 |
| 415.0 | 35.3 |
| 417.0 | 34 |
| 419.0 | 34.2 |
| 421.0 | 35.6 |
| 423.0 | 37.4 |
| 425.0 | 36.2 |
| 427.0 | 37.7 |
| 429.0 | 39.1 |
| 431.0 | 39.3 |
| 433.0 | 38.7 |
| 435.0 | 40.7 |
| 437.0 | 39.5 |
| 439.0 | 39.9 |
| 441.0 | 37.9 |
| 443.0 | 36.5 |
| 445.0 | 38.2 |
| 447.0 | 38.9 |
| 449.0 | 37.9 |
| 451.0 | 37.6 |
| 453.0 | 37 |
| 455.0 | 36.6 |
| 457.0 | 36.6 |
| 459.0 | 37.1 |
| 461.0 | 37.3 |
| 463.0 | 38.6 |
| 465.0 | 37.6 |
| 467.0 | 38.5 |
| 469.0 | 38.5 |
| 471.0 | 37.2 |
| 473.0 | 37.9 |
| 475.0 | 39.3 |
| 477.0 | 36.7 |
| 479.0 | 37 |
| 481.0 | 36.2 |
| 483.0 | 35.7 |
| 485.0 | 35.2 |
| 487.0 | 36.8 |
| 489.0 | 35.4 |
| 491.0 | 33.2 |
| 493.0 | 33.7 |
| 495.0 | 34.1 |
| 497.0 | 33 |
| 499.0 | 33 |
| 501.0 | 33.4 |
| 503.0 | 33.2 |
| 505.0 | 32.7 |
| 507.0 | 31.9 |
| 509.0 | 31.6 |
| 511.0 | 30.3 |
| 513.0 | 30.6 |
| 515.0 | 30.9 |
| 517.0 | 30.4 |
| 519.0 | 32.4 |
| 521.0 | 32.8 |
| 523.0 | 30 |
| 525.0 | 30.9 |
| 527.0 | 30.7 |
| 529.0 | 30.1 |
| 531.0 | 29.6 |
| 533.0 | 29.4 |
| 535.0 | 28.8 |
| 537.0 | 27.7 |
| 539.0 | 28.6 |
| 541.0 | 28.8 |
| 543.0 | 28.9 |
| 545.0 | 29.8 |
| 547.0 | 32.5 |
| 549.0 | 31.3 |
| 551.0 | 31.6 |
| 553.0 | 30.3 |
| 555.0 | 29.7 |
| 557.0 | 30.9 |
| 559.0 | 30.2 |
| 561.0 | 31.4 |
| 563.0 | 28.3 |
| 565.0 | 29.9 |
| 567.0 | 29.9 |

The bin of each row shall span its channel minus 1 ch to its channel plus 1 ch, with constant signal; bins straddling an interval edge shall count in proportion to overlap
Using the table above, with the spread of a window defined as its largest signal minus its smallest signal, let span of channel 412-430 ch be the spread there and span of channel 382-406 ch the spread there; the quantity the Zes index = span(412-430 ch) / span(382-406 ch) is 1.09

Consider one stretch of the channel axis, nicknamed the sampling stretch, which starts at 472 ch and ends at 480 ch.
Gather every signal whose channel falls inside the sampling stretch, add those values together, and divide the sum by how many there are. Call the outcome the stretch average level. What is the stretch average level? 37.7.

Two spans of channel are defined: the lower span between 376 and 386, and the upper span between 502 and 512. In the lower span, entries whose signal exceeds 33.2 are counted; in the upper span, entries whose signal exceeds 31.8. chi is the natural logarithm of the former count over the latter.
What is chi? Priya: -1.1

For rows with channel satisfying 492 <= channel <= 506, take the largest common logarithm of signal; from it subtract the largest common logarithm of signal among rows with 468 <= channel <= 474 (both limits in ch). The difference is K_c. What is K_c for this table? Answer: -0.05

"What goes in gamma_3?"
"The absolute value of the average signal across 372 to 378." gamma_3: 33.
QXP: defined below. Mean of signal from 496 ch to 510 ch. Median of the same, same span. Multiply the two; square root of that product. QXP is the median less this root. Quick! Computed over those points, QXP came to 0.16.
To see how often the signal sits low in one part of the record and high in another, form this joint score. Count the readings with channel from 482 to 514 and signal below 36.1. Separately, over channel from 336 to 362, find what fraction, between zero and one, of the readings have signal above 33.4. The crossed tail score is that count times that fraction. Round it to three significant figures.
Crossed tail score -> 15.0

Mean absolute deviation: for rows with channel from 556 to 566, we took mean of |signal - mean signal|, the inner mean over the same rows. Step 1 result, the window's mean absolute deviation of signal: 0.83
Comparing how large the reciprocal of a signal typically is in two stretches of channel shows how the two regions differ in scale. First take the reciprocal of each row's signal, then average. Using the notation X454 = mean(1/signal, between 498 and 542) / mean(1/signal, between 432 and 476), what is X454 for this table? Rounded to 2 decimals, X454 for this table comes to 1.24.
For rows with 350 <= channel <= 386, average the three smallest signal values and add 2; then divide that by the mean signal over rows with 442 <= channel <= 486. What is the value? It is 0.90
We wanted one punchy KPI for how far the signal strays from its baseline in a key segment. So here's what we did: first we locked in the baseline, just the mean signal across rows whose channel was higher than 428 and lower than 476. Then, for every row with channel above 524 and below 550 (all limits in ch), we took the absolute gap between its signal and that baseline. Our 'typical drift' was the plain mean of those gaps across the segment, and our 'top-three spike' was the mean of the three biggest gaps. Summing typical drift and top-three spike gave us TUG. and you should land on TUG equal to 18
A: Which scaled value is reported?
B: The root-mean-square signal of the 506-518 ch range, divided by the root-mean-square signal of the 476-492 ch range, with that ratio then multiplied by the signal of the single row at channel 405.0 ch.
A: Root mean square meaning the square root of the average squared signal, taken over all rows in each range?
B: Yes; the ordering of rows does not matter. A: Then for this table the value 31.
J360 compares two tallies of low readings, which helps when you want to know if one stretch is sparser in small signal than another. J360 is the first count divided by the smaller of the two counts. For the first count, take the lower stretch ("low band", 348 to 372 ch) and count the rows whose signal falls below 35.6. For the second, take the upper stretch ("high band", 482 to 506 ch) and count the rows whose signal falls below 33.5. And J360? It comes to 1.33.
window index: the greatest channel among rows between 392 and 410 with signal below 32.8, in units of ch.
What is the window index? 393.0 ch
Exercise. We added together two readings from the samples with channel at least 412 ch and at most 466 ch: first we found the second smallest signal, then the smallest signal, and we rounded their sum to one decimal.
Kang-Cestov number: 68.2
